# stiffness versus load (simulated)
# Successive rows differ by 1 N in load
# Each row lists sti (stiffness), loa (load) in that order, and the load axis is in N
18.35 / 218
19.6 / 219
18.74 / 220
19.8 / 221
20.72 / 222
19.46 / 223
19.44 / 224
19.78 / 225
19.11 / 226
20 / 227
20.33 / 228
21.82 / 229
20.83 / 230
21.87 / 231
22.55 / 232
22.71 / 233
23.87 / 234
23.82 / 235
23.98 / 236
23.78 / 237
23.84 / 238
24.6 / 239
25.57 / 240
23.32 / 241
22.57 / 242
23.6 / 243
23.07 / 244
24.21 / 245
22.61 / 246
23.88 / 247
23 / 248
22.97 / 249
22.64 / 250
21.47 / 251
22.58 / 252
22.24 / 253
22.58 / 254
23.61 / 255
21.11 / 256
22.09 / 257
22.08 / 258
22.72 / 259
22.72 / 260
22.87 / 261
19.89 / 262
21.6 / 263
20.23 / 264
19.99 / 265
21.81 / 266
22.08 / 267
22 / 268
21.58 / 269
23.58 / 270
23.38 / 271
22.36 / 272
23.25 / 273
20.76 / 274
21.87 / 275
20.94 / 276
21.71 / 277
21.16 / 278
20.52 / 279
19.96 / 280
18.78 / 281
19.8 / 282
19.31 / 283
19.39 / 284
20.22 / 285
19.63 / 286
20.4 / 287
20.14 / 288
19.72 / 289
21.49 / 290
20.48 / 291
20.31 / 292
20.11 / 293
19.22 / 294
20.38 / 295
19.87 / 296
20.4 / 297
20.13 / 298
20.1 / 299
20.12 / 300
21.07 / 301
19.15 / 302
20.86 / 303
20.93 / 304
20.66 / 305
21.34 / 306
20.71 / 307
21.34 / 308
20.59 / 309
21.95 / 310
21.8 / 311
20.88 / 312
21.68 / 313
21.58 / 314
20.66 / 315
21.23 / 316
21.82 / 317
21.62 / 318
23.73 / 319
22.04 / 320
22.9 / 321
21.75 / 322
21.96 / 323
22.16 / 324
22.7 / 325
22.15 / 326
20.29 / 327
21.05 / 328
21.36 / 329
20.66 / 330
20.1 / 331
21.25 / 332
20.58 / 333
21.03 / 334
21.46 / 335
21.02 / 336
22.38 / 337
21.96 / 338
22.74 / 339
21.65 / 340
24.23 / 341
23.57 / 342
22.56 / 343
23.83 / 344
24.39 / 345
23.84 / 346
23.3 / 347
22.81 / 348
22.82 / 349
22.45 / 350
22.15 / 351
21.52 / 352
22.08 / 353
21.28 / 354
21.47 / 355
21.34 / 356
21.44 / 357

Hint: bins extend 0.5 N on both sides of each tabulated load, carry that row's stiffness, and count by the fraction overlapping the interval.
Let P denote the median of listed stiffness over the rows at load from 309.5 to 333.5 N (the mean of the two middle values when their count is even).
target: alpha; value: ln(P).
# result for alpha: 3.08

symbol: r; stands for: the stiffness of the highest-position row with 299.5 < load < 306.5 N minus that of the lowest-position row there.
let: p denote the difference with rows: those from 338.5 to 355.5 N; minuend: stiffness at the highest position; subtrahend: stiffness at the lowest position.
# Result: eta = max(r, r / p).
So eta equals 1.2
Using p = -1.3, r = 1.2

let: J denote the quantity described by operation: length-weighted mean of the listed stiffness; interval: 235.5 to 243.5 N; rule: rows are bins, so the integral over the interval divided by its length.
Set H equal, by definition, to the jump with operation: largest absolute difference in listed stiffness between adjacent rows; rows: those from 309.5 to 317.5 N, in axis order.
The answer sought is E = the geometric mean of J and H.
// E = 4.7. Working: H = 0.92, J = 23.9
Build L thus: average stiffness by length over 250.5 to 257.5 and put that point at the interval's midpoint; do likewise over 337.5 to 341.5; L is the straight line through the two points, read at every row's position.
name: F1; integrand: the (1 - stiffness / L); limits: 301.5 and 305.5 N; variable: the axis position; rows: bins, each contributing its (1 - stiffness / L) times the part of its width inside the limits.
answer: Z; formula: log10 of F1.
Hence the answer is -0.43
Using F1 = 0.37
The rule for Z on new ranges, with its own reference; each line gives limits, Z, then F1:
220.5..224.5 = -0.39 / 0.40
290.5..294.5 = -0.37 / 0.43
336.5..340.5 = -1.09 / 0.08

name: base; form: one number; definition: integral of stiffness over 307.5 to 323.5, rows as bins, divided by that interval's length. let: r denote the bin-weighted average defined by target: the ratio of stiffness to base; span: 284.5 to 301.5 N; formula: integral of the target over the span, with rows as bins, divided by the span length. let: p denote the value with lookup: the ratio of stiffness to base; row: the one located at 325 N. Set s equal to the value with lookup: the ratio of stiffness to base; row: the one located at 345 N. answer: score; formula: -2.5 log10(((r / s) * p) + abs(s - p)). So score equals 0.06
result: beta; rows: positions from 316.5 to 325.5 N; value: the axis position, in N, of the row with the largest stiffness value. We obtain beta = 319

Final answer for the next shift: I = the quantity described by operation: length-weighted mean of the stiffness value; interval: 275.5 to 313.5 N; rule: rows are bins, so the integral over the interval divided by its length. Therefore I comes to 20.5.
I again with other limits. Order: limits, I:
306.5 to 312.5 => 21.2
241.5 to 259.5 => 22.7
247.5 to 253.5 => 22.5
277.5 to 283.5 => 19.9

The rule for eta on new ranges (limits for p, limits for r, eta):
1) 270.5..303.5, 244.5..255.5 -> 0.2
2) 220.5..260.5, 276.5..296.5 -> -0.6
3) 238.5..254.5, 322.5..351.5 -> 0.2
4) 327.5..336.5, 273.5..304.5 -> 0.2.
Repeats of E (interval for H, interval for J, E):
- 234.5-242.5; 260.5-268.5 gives 6.9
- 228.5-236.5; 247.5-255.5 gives 5.1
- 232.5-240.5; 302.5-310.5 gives 4.9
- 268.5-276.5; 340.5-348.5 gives 7.7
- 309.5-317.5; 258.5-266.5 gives 4.4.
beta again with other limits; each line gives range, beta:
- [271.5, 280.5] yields 273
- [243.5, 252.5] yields 245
